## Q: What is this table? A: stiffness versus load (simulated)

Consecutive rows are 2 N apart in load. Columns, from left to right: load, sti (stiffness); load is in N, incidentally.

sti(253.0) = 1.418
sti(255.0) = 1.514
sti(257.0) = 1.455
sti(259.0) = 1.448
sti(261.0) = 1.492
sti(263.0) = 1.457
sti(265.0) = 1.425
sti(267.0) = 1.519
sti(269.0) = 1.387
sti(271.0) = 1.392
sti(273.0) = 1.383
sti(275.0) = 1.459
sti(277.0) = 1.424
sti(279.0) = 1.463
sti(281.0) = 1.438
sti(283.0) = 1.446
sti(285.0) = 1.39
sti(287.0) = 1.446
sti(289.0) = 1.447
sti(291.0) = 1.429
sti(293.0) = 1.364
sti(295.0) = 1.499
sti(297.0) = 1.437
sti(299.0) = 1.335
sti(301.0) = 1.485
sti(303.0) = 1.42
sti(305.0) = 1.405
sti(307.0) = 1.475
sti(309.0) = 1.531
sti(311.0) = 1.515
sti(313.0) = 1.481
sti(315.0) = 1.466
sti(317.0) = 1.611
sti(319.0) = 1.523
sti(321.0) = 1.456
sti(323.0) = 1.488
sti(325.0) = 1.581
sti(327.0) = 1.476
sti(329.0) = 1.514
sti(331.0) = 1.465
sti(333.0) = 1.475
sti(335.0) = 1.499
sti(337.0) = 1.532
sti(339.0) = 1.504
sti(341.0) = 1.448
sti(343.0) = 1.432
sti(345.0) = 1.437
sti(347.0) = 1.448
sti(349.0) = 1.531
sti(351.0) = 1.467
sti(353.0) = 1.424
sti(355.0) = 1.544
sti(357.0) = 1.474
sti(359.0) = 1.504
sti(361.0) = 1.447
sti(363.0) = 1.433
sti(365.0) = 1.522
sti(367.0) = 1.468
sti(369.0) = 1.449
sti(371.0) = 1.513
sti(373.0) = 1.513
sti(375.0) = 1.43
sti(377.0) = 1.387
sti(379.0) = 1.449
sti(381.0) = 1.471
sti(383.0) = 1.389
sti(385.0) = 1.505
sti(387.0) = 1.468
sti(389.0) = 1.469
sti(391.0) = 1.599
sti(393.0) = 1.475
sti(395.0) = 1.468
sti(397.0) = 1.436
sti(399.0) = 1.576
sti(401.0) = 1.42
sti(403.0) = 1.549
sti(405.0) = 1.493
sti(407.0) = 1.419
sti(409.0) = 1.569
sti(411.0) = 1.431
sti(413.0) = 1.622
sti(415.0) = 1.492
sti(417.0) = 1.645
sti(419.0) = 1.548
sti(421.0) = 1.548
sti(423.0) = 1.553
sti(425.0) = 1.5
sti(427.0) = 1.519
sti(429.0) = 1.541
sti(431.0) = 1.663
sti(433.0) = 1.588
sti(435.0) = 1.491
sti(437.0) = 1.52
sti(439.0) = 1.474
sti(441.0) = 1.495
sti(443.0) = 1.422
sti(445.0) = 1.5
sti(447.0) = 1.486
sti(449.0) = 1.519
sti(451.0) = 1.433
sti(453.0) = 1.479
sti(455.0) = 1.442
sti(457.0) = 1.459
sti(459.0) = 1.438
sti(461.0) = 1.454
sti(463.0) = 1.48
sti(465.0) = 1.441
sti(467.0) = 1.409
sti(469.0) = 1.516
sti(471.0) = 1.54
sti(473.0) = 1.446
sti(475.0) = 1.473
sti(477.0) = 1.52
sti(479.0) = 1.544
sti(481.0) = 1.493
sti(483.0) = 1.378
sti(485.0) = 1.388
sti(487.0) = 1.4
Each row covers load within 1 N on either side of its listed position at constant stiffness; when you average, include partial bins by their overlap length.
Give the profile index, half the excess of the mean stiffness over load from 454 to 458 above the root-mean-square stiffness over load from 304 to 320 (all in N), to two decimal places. -0.03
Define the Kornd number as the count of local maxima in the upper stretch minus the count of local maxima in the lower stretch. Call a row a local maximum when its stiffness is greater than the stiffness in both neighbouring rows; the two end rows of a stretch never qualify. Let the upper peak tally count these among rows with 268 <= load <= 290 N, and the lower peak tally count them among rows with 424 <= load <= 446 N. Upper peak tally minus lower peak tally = 1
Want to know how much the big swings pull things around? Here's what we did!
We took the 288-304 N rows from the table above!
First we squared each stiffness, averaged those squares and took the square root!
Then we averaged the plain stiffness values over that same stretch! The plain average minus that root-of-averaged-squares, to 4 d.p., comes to -0.0009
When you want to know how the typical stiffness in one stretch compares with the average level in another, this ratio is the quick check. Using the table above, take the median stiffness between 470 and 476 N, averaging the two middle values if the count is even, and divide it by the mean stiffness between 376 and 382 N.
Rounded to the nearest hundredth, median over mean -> 1.03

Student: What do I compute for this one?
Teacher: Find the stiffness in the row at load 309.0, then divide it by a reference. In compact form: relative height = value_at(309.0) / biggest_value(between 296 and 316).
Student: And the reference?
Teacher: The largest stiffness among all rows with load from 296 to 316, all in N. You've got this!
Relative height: 1.00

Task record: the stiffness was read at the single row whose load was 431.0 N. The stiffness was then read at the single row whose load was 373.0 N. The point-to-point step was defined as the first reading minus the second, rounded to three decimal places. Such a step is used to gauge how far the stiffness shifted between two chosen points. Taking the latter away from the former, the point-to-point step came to 0.150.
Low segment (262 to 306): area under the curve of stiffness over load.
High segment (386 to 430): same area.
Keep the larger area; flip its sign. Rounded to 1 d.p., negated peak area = -66.7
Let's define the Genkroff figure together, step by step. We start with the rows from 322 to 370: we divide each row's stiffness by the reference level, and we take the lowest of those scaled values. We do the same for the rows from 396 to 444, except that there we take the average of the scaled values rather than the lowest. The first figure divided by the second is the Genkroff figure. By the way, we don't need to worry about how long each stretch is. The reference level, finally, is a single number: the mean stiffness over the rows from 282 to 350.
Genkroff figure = 0.94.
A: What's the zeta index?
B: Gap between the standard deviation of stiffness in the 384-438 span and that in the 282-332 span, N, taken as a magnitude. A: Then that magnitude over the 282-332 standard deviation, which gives 0.1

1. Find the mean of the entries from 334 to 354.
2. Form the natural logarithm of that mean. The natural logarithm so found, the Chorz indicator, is 0.387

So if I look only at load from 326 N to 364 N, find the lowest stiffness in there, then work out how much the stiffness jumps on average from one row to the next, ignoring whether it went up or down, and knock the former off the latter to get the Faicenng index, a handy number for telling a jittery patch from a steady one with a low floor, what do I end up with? -1.38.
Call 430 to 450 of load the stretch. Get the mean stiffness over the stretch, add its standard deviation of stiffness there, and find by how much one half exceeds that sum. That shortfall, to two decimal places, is -1.08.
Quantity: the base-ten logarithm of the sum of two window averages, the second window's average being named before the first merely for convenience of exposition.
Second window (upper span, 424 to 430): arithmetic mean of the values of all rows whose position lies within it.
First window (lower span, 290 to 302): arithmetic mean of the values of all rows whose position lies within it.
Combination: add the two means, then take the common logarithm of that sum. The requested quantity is 0.469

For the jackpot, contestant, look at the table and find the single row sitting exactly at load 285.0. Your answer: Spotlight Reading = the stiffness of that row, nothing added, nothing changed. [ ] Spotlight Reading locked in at 1.39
